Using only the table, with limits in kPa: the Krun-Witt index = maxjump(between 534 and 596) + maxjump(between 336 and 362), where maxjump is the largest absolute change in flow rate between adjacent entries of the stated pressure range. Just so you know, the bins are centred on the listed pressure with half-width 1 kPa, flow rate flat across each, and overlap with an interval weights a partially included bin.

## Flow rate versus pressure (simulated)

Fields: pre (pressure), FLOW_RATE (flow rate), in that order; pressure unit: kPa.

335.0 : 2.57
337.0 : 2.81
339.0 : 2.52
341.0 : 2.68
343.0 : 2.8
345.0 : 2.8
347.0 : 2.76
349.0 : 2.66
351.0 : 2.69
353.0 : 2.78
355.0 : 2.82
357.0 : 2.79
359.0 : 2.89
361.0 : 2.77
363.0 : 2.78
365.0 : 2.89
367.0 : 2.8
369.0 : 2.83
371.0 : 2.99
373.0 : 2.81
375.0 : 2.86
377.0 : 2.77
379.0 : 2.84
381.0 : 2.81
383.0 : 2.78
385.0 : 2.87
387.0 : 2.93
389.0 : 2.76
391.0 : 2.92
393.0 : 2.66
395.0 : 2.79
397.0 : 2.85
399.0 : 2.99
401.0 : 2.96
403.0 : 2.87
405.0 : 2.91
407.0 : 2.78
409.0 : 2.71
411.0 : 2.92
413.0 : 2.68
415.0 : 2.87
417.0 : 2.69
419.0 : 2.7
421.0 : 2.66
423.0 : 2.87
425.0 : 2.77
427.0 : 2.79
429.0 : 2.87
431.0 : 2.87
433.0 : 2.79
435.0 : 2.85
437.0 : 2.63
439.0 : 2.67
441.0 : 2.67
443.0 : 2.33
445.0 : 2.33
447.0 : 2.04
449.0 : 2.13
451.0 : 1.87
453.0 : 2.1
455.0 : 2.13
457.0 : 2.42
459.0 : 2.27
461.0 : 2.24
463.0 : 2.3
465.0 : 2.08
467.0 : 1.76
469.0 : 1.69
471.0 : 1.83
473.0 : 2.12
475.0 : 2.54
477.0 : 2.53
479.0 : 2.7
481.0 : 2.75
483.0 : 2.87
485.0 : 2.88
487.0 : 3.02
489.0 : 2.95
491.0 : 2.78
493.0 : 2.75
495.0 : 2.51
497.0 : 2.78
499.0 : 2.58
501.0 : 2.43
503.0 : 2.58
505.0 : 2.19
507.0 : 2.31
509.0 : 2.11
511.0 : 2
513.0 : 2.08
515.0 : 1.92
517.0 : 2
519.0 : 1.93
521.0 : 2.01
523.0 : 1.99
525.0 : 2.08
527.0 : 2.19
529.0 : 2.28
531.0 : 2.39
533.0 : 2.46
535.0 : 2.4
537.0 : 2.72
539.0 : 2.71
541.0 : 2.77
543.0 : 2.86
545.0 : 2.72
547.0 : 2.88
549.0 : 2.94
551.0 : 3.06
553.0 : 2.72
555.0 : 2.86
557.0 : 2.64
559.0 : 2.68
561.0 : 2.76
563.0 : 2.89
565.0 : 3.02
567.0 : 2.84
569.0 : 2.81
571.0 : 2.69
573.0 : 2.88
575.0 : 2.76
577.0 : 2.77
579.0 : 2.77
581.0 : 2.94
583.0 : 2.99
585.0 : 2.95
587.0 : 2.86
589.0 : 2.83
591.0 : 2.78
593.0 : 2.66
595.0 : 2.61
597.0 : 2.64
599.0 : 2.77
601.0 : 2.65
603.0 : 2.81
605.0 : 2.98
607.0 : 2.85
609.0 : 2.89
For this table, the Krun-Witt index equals 0.63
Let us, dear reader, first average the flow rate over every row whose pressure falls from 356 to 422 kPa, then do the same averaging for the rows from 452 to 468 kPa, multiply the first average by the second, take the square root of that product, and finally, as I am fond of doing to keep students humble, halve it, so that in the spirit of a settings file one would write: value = 1.24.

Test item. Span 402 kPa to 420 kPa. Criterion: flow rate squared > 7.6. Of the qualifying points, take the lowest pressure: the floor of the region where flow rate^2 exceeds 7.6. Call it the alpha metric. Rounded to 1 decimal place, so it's 403.0 kPa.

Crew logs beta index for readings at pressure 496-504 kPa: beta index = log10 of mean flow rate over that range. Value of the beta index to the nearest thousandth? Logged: 0.414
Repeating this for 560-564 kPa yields 0.451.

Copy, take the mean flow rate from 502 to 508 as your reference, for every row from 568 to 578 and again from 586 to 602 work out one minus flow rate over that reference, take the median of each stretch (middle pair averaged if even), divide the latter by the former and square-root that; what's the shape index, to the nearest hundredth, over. 0.93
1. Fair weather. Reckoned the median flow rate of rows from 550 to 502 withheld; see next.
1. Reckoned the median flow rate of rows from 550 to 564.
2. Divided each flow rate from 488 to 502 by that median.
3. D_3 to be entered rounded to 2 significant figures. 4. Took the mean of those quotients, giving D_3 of 0.97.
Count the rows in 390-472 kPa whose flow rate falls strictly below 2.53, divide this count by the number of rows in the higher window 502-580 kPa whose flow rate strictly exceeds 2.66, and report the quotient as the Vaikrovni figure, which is 0.71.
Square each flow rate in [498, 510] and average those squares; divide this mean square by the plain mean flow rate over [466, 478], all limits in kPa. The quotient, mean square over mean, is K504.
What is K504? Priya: 2.71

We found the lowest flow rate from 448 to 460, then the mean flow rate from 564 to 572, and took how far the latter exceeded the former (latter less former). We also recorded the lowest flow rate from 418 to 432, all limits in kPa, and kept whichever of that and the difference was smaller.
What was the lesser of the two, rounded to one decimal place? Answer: 1.0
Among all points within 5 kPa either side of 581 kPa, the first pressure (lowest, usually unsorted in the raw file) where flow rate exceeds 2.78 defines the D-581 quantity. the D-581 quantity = 581.0 kPa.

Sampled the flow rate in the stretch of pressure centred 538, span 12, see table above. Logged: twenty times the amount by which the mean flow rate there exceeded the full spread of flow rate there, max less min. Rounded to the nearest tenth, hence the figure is 43.9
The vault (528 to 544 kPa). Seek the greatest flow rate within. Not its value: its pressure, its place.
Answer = 543.0 kPa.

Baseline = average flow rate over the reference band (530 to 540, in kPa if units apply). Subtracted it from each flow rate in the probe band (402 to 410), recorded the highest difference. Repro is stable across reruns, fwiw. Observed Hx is 0.37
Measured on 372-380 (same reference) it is 0.32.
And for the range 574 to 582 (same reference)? 0.40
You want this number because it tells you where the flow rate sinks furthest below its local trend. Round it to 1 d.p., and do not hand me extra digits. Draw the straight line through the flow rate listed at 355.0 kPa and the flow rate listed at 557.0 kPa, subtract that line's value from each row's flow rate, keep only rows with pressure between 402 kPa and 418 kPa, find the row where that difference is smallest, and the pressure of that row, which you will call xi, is 413.0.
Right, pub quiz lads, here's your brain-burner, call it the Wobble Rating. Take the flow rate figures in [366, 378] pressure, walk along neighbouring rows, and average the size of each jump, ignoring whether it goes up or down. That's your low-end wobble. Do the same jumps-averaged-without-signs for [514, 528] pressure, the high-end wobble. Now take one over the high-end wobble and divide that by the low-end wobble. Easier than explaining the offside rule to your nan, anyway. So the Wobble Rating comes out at 131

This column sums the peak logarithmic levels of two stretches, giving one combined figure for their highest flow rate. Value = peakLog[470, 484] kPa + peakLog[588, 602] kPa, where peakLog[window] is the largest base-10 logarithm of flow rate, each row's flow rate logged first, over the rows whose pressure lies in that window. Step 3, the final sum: 0.91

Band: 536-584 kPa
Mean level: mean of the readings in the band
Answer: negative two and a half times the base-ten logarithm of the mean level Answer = -1.13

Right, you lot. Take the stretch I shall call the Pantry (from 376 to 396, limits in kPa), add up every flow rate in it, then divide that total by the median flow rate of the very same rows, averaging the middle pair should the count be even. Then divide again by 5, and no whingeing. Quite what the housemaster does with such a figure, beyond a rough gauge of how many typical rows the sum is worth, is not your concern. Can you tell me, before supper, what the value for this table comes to 2.0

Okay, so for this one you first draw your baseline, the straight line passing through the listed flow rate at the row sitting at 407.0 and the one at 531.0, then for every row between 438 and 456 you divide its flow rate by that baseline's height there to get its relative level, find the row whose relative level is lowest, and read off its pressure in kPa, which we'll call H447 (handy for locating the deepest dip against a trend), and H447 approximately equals 451.0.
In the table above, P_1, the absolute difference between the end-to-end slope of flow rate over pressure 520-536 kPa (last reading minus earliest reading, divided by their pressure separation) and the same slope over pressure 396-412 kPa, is 0.023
